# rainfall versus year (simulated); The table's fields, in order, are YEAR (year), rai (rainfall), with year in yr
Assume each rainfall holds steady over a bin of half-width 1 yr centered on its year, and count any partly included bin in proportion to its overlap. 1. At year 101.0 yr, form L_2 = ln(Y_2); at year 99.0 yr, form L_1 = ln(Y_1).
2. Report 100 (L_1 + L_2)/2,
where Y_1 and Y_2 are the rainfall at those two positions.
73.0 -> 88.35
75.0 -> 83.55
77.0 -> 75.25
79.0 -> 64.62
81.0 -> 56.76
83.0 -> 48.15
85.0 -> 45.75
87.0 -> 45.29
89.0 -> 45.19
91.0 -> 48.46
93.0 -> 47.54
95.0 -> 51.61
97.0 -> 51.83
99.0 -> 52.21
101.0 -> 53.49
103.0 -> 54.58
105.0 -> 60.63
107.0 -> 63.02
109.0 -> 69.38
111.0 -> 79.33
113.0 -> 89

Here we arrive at 397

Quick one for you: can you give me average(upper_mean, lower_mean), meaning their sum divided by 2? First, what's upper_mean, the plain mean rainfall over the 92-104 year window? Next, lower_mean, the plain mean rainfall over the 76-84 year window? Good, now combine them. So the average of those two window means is 56.5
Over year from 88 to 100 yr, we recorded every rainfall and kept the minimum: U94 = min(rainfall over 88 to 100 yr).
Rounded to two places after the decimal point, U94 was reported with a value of 45.19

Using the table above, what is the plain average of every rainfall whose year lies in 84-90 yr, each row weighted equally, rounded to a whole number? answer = 45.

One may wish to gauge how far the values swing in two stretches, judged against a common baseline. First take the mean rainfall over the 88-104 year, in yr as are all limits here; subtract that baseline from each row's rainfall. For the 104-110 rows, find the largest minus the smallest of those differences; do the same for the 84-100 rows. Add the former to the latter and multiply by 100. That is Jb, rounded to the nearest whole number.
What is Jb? 1577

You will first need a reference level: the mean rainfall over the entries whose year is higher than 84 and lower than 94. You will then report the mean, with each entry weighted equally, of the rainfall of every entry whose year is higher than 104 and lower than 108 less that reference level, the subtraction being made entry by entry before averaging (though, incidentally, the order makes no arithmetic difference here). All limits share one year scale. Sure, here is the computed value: 15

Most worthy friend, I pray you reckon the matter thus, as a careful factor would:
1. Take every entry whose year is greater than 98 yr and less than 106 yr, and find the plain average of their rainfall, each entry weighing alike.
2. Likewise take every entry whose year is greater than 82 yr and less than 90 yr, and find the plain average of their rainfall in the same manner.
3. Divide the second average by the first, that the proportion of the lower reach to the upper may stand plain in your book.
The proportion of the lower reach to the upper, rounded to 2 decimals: 0.83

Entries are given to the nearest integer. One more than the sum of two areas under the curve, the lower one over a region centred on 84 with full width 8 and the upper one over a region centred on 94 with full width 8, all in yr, 792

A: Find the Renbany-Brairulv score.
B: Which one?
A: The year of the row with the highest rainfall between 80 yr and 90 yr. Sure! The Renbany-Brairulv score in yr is 81.0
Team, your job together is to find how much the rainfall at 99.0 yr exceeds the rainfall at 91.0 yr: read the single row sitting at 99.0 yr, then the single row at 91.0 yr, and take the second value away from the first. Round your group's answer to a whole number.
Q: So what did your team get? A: 4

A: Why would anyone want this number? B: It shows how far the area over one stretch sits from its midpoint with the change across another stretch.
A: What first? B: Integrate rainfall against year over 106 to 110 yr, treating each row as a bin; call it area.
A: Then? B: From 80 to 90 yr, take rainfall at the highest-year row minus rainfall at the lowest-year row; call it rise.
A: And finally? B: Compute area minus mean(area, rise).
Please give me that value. 138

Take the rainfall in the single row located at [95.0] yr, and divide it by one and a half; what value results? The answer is 34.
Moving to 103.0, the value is 36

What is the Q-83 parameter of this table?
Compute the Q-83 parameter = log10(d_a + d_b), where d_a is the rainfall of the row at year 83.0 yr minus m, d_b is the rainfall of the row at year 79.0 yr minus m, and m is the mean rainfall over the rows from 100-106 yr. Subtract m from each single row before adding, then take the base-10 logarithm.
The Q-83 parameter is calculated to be -0.52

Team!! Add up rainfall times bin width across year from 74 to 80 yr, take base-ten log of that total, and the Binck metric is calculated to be 2.7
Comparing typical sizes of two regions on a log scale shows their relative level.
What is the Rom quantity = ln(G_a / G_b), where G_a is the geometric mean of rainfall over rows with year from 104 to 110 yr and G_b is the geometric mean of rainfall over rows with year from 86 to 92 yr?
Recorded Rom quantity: 0.33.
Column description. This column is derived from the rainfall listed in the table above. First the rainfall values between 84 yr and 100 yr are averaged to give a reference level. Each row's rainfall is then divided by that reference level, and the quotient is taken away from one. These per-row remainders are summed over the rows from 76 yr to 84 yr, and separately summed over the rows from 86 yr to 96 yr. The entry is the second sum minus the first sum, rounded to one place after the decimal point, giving 1.1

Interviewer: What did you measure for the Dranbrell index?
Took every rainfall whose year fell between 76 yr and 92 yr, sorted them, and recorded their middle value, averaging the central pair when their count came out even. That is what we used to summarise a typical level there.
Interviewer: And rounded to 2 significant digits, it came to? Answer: 48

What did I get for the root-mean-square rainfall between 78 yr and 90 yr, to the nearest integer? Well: 51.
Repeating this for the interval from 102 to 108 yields 60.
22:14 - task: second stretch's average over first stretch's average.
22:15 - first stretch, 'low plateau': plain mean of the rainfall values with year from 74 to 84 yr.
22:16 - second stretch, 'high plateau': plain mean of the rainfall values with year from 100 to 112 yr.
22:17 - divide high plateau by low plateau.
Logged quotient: 0.97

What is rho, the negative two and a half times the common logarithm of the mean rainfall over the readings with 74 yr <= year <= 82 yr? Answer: -4.61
